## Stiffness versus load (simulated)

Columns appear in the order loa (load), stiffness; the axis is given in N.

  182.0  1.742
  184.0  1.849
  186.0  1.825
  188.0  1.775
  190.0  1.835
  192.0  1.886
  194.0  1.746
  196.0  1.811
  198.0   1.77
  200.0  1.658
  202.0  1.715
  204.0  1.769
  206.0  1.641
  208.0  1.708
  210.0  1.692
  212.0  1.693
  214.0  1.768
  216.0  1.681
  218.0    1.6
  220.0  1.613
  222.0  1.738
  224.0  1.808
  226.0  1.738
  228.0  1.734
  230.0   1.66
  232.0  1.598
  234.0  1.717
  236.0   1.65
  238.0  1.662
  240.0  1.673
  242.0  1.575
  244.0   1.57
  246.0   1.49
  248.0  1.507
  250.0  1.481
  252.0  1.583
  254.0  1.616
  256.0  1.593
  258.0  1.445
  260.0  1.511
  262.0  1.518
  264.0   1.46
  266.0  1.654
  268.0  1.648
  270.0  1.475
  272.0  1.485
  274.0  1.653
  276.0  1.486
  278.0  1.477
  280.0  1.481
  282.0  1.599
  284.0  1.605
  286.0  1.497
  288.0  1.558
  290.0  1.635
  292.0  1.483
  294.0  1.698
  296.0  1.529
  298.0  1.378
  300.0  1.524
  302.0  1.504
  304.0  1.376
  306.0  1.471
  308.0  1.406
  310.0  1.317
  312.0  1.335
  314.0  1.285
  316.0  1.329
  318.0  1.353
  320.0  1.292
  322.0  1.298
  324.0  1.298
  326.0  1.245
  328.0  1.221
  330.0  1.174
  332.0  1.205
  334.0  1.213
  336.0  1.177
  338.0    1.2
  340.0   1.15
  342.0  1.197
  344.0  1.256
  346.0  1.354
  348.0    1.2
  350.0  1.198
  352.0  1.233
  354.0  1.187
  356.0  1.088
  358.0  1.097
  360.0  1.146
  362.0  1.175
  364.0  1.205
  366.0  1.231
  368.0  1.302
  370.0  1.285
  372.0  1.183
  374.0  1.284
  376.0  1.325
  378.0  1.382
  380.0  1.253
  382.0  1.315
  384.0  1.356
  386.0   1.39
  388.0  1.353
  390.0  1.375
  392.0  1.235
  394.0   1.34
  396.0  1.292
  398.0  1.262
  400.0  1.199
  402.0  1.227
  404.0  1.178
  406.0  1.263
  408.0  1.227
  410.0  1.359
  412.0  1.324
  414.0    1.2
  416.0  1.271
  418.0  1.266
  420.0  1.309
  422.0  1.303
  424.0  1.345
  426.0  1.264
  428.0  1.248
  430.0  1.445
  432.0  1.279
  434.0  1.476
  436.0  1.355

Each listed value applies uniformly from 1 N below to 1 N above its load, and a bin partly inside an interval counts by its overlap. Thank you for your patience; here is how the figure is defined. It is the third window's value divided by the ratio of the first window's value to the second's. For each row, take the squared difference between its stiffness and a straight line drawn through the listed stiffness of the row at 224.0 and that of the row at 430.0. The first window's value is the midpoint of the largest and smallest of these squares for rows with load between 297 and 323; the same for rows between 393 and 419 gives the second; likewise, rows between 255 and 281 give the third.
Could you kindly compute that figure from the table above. 0.035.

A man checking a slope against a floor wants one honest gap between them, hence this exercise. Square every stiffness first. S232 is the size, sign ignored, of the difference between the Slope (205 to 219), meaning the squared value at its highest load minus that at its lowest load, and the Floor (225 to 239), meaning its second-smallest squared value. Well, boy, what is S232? 2.9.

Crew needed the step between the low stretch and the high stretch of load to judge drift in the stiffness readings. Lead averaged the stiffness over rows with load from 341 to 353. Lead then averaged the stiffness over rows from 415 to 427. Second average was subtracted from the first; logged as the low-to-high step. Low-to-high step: -0.1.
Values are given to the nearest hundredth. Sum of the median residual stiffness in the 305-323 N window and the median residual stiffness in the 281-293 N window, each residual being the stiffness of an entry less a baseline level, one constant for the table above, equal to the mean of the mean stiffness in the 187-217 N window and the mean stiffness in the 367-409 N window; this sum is -0.12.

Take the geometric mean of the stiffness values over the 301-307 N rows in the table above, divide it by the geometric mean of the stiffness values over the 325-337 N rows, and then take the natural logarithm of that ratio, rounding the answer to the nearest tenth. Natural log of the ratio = 0.2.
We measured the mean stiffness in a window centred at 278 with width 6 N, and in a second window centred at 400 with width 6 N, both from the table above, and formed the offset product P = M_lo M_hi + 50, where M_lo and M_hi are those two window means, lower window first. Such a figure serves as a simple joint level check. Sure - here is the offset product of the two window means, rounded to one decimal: 51.8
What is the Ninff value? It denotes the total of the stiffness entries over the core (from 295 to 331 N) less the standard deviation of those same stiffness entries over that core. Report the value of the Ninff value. 24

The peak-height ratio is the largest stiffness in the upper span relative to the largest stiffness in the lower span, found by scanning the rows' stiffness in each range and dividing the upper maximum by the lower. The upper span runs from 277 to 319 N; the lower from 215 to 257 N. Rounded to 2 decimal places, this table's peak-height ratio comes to 0.94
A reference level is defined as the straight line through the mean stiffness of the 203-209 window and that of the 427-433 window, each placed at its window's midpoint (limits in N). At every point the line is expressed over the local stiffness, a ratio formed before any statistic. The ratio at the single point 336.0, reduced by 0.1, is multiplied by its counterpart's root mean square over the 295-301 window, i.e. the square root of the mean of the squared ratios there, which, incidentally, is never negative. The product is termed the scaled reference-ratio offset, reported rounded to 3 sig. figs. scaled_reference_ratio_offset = 1.22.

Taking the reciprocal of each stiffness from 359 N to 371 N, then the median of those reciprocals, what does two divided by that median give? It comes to 2.4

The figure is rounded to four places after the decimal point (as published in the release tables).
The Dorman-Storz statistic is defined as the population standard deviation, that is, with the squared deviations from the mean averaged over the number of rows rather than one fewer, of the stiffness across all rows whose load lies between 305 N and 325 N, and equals 0.0559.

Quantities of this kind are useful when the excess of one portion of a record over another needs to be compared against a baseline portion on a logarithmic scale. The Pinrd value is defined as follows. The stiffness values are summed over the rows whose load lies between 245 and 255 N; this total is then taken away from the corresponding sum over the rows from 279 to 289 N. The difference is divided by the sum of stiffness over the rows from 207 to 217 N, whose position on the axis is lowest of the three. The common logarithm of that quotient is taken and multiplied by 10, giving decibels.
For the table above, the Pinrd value -21.3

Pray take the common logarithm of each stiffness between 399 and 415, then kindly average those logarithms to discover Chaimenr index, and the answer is 0.095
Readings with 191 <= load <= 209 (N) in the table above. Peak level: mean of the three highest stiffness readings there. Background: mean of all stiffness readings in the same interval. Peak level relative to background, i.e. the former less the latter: 0.077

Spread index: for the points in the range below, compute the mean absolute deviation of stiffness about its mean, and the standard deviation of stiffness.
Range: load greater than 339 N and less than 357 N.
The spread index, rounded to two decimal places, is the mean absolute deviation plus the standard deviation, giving 0.12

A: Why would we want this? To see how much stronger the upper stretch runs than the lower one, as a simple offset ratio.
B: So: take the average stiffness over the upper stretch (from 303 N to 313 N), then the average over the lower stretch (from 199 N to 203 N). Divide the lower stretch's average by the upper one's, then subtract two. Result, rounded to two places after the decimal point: -0.78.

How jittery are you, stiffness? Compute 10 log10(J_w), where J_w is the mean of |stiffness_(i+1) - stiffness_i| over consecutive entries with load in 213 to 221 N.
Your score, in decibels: -12.2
